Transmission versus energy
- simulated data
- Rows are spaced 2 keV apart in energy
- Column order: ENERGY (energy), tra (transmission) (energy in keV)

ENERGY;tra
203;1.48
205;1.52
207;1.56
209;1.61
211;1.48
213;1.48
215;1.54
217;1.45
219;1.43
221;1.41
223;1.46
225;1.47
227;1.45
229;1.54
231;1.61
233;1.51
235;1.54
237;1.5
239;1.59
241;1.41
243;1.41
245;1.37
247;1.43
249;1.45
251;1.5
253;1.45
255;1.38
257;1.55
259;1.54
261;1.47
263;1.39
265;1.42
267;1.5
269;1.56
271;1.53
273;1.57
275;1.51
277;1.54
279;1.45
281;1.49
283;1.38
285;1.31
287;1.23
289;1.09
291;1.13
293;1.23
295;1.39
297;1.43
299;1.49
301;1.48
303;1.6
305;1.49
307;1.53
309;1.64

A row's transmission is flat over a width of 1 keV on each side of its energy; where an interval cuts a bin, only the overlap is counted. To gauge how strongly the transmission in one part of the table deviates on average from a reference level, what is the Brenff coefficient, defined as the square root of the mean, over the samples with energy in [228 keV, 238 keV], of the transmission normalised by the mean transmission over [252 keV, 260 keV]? 1.02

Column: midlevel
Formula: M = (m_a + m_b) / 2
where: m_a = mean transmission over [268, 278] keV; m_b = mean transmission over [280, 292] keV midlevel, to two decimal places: 1.41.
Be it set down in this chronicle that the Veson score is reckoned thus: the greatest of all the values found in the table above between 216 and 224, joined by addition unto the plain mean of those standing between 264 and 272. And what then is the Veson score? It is 2.96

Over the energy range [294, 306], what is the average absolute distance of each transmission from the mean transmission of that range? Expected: 0.047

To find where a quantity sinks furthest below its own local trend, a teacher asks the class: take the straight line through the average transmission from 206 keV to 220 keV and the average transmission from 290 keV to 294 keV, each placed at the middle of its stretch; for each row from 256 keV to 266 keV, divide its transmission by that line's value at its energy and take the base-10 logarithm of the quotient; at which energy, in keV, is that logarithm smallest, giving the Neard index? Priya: 263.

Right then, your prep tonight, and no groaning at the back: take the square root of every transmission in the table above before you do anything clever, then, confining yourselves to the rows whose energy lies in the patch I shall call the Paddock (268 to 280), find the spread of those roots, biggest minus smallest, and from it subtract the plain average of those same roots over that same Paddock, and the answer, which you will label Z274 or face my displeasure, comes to -1.19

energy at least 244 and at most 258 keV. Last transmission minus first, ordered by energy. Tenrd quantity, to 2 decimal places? 0.18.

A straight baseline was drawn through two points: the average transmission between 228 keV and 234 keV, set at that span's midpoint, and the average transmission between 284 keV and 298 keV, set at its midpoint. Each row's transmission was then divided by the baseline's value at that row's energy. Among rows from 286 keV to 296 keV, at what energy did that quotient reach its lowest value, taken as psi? 289 keV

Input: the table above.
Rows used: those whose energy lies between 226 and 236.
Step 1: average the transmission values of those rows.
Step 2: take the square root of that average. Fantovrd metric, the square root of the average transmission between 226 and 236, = 1.24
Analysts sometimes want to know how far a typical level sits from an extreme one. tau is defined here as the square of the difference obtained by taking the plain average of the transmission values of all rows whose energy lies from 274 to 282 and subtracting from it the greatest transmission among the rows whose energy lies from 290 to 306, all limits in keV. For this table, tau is 0.011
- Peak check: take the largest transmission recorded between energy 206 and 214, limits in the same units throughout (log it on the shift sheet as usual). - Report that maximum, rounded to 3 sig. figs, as 1.61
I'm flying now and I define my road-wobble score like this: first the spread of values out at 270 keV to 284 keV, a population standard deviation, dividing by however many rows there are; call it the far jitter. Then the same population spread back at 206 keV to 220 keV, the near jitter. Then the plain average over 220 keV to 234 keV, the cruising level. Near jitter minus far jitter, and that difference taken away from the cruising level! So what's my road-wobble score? 1.49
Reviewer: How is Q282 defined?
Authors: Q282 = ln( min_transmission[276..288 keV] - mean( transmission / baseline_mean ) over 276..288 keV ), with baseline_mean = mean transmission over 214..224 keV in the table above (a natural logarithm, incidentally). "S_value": -1.31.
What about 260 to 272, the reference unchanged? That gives -0.98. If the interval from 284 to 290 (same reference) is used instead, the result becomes -1.35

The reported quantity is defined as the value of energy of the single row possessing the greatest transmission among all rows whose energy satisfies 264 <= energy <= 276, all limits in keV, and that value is 273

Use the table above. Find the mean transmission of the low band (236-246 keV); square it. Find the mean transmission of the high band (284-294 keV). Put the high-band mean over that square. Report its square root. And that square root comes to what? 0.752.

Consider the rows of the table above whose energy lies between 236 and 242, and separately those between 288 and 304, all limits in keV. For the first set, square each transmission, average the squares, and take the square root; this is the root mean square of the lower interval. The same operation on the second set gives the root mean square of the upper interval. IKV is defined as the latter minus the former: -0.14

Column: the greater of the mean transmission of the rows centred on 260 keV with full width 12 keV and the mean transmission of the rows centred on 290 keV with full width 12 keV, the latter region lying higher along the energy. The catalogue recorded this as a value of 1.46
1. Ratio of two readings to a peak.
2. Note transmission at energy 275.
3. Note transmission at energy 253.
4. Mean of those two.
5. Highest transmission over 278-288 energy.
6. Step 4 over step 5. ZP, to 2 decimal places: 0.99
